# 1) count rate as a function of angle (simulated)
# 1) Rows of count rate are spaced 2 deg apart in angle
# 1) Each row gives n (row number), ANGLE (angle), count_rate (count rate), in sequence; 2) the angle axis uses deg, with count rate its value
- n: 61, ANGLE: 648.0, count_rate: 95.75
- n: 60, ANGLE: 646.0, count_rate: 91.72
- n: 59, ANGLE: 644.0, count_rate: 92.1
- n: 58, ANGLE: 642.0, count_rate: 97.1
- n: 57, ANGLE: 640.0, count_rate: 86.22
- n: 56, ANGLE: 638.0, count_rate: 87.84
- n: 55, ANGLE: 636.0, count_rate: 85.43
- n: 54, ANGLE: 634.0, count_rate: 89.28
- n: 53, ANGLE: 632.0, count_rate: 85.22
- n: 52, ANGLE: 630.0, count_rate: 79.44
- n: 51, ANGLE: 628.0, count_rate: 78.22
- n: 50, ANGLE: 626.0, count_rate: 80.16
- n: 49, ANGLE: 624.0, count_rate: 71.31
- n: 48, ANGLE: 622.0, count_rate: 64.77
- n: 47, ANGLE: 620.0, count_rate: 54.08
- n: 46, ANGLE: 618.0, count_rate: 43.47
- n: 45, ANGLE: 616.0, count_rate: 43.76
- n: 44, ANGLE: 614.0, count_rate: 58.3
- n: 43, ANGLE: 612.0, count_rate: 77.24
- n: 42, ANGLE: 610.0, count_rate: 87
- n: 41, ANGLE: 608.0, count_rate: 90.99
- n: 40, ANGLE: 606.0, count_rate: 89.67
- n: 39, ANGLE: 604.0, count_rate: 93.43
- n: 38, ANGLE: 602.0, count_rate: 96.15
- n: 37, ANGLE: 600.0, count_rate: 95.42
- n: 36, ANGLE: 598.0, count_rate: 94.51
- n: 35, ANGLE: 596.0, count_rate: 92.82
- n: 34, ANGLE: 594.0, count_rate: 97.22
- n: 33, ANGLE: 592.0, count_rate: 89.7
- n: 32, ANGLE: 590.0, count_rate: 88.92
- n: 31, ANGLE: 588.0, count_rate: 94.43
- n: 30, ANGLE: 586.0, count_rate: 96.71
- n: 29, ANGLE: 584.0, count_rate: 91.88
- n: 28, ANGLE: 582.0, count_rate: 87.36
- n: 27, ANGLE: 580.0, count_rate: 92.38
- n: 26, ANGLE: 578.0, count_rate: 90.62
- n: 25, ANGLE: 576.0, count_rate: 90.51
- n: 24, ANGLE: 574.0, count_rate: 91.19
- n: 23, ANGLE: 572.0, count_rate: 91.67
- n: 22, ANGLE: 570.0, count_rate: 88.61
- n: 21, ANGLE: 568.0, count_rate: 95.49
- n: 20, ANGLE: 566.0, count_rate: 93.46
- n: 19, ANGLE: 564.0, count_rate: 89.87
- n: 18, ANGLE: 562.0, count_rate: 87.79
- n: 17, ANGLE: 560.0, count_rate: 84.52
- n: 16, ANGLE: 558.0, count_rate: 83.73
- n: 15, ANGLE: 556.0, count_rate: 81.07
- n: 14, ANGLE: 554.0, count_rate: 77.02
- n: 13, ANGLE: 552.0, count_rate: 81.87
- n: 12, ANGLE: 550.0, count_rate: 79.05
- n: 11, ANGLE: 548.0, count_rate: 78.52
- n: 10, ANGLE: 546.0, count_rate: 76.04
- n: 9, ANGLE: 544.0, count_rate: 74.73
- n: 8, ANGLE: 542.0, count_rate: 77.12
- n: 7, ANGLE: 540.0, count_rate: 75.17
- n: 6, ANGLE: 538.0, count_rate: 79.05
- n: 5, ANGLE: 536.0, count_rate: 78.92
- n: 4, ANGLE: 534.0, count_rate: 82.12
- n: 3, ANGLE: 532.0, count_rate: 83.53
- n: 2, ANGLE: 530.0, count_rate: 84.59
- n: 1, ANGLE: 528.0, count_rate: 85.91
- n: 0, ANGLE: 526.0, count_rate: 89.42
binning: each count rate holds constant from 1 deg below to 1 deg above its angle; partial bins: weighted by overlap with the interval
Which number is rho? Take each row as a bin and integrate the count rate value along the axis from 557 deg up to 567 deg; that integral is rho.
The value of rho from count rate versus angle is 879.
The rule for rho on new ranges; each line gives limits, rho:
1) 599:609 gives 931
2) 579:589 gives 926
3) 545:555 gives 785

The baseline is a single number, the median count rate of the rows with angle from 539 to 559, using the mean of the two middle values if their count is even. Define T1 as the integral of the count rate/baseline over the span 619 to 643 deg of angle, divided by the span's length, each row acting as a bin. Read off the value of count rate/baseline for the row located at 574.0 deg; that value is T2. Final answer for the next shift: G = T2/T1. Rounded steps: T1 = 1.03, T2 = 1.17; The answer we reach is 1.14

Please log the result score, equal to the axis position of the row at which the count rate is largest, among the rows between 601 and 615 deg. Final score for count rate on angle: 602.0 deg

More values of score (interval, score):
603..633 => 604.0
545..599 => 594.0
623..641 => 634.0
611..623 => 612.0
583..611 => 594.0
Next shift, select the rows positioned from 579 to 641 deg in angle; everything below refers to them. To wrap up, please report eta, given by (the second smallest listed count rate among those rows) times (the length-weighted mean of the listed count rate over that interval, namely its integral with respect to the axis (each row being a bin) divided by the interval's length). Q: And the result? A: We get 3618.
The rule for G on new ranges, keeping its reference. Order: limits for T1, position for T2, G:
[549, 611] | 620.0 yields 0.60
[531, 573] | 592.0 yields 1.08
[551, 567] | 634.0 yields 1.05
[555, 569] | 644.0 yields 1.05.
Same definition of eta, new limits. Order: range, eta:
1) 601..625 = 3173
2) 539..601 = 6570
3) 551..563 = 6702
